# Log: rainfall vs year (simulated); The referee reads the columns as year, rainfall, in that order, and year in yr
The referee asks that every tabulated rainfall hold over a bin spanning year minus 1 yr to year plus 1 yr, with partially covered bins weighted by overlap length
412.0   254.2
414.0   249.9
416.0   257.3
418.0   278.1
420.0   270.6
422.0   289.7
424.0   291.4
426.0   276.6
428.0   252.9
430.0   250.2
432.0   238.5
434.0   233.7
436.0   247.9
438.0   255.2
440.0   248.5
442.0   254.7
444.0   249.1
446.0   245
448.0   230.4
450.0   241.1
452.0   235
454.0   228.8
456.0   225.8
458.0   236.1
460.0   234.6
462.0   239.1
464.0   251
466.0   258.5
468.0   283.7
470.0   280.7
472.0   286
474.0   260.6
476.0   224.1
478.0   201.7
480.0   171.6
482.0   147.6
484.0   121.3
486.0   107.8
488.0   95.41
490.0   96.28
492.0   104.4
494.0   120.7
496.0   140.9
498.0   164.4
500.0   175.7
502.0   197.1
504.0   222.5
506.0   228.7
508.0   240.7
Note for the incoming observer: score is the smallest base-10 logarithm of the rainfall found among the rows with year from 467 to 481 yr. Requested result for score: 2.235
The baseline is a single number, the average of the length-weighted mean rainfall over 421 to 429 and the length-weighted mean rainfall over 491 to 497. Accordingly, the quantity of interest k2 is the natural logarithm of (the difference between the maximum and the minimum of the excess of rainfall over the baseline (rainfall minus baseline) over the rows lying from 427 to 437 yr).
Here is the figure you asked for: 2.95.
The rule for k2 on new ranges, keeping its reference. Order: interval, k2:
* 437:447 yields 2.32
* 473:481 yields 4.49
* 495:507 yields 4.48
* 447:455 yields 2.51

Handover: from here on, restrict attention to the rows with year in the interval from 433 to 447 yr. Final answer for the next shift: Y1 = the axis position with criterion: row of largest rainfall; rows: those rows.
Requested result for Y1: 438.0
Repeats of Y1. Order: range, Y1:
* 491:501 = 500.0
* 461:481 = 472.0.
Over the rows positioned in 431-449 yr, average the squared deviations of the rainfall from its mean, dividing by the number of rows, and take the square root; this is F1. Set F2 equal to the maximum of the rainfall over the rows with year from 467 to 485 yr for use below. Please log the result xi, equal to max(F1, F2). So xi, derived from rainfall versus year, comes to 286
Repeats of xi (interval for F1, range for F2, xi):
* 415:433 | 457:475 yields 286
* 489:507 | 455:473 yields 286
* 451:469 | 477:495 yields 202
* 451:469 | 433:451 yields 255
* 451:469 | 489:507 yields 229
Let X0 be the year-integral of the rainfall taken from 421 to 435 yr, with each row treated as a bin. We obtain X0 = 3666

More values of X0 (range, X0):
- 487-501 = 1796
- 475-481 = 1195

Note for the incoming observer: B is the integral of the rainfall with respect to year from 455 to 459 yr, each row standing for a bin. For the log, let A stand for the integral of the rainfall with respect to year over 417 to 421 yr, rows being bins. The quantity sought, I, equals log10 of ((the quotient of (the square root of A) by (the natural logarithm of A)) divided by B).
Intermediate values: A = 1097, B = 924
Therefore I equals -2.29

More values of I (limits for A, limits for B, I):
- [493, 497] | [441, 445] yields -2.44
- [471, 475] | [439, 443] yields -2.33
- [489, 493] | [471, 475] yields -2.51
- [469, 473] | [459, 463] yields -2.30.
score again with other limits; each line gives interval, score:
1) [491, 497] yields 2.019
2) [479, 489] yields 1.980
